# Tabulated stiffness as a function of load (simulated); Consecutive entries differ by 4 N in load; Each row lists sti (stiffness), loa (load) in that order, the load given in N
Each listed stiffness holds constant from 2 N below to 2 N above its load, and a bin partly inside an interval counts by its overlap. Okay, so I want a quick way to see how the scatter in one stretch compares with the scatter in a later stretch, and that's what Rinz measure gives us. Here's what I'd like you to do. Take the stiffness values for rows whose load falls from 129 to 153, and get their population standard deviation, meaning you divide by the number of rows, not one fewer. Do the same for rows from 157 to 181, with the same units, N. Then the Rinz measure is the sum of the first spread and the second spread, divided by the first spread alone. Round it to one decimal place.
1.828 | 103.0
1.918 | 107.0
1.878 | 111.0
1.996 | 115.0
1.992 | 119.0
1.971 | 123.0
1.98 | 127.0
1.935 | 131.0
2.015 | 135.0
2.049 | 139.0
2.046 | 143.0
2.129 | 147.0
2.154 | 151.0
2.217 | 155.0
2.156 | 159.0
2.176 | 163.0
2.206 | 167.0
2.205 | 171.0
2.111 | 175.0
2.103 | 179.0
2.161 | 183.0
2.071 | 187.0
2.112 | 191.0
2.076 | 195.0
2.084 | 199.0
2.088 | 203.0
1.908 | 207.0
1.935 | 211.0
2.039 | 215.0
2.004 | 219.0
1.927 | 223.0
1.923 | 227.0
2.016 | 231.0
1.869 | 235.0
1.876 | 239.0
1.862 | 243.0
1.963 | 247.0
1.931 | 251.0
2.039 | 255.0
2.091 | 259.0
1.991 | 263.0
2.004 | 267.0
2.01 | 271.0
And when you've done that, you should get 1.6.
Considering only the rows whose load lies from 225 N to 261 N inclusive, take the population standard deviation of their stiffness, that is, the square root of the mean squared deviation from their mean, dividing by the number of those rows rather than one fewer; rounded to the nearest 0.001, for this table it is 0.077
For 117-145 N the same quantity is 0.038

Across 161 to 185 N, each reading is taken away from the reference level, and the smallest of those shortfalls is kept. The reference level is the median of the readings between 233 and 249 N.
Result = -0.33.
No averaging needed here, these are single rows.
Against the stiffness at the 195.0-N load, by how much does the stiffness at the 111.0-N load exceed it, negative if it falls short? -0.20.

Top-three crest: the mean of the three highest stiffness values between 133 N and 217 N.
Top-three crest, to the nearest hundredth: 2.21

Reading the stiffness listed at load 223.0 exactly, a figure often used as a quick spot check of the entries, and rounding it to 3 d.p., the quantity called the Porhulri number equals 1.927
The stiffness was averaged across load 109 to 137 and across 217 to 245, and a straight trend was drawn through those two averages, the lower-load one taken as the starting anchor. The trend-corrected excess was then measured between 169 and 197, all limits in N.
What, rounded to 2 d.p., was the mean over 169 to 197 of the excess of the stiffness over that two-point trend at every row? 0.18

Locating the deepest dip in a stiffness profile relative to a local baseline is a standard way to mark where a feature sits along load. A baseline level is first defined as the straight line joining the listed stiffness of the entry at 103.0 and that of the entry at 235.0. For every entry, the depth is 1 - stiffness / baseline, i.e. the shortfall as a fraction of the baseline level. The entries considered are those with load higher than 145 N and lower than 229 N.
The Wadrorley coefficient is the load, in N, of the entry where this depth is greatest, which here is 207.0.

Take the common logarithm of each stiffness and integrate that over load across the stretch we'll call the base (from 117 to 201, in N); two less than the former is 25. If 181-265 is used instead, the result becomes 23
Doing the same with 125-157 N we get 8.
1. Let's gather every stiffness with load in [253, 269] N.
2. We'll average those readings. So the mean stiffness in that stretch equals 2.03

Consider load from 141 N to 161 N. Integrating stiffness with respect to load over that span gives 42.8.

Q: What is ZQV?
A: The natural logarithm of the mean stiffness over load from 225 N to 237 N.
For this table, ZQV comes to 0.661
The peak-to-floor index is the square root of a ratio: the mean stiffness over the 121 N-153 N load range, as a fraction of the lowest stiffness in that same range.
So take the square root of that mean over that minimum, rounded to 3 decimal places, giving 1.025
